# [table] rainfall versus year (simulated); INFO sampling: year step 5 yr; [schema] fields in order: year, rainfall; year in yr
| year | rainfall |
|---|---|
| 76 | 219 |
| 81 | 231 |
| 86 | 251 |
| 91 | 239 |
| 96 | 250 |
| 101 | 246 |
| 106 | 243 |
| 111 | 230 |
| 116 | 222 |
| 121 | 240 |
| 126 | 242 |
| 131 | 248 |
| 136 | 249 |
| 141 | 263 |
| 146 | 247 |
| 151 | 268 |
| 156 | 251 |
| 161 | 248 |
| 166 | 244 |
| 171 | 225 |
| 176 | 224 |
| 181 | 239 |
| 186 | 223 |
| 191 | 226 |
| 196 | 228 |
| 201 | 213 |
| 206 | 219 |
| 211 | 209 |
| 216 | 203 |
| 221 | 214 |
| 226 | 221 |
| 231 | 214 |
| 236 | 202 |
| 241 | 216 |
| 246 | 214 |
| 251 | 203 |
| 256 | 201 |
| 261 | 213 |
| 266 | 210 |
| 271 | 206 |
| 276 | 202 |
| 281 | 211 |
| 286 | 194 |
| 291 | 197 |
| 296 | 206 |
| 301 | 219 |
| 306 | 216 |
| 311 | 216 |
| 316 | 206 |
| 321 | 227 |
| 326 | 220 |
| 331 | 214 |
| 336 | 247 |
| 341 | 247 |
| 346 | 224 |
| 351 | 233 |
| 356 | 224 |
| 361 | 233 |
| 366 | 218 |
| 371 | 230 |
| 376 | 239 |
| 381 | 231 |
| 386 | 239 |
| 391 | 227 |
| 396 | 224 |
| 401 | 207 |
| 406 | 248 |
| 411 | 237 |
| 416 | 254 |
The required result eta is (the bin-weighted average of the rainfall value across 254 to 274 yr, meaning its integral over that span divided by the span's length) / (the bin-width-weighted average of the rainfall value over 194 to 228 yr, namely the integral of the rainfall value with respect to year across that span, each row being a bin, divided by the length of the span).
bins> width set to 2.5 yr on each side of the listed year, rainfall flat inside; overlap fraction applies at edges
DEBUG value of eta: 0.97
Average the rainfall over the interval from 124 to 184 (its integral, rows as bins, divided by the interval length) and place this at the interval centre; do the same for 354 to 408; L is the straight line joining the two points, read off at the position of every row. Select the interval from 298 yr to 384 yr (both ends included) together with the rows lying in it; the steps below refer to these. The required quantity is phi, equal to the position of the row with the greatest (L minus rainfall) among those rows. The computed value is 316 yr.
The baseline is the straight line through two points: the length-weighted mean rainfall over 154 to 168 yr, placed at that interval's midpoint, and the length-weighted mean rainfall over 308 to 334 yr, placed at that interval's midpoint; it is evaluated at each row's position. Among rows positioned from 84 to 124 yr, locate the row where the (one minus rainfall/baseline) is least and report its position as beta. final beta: 96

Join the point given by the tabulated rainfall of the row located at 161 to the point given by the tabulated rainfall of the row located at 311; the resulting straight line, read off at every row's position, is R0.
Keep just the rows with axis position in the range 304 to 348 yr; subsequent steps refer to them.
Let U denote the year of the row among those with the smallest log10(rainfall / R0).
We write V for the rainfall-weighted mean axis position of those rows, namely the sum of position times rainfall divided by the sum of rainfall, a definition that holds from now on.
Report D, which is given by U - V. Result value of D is -10.5 yr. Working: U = 316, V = 326.5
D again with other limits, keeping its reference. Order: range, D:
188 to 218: 12.8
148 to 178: 13.0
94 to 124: 7.7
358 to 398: -12.5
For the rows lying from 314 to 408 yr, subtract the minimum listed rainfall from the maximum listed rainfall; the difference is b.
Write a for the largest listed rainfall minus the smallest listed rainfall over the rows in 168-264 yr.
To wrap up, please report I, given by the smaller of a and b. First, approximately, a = 38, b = 42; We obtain 38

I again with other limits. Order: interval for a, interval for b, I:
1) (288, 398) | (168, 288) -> 45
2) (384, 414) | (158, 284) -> 41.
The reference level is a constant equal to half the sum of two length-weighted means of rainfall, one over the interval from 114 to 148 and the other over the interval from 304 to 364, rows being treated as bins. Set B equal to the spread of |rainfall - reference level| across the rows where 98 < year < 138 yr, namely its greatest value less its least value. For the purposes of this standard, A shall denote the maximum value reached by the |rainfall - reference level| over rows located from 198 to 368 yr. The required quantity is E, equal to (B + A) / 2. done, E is 25.1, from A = 41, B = 9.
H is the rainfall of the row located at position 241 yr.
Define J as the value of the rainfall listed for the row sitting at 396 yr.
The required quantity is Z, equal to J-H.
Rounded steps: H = 216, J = 224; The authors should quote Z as 8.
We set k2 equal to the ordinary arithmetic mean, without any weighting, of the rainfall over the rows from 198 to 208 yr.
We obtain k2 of 216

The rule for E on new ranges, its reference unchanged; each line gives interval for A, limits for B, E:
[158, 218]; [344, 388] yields 23.6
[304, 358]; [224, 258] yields 24.6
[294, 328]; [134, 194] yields 29.1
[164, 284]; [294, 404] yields 30.6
